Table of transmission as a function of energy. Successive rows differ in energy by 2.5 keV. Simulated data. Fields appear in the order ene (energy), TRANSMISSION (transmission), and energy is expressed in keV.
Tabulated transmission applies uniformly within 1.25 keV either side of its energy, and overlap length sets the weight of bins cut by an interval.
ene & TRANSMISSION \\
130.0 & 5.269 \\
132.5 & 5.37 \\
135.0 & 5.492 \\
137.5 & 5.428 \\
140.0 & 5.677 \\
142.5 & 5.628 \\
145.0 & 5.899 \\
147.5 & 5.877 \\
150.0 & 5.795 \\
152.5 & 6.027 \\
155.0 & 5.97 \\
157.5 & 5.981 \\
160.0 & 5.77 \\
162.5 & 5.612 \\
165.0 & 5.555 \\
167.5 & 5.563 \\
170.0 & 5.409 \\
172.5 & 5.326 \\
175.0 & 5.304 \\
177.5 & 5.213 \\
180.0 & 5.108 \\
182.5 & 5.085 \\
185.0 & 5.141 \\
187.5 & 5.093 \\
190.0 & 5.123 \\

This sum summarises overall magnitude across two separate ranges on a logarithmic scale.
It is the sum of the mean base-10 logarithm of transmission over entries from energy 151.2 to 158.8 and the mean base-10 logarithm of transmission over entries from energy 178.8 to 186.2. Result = 1.49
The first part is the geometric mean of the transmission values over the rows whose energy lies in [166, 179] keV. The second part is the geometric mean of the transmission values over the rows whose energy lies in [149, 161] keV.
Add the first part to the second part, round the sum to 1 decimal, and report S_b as 11.3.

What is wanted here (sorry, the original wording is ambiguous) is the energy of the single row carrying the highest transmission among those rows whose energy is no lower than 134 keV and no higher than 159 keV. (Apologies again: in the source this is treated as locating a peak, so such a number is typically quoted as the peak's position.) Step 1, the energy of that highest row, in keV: 152.5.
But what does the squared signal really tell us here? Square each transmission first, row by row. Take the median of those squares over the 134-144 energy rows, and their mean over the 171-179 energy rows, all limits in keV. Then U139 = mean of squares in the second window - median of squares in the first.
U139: -3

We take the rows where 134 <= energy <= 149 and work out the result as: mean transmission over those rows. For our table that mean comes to 5.7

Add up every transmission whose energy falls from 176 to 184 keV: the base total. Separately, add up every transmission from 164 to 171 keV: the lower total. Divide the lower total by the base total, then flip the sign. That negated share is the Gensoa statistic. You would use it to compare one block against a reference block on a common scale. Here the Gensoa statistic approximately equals -1.07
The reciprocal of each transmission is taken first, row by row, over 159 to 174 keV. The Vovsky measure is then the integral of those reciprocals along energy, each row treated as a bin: 2.71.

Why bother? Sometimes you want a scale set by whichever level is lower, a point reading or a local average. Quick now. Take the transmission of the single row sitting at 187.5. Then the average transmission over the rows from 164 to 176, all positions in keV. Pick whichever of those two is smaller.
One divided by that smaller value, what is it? 0.196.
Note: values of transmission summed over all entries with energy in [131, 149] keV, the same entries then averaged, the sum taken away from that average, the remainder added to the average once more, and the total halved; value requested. -14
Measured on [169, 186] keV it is -13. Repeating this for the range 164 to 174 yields -5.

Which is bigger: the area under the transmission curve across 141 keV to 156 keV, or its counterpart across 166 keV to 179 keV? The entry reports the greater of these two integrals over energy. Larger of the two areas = 88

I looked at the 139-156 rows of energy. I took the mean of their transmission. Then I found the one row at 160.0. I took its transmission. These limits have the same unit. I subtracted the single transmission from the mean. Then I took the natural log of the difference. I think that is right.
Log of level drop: -2.7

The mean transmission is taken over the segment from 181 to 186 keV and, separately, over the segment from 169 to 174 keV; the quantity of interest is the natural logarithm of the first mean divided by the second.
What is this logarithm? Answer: -0.05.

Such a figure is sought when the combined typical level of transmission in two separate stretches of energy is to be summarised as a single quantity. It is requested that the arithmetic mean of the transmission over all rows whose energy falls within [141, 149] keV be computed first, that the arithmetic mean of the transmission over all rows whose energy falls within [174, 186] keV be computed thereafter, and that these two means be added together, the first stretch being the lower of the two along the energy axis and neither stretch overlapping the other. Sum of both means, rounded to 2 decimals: 10.97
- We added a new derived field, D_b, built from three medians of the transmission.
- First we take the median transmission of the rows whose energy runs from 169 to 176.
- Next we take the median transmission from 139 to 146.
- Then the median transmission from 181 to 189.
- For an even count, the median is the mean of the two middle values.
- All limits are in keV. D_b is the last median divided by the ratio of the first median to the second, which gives 5.43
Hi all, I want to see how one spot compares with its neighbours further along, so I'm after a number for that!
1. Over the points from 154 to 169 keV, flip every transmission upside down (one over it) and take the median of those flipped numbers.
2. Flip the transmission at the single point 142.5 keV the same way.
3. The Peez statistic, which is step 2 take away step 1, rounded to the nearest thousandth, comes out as 0.002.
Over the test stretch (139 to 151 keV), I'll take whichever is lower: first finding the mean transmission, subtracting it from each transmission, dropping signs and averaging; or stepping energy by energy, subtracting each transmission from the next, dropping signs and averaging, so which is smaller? 0.10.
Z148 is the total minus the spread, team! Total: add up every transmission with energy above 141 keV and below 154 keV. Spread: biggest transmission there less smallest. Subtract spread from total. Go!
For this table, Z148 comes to 29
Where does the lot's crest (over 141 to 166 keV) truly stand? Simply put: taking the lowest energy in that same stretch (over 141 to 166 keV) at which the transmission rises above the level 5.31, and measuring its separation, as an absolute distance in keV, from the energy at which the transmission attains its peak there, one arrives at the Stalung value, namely 10.0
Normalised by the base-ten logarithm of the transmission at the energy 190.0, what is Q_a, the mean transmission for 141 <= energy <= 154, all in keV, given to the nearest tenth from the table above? 8.2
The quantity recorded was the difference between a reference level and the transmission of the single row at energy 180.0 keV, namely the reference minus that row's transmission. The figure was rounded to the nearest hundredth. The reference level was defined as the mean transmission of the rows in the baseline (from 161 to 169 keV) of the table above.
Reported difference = 0.47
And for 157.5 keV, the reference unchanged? -0.40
